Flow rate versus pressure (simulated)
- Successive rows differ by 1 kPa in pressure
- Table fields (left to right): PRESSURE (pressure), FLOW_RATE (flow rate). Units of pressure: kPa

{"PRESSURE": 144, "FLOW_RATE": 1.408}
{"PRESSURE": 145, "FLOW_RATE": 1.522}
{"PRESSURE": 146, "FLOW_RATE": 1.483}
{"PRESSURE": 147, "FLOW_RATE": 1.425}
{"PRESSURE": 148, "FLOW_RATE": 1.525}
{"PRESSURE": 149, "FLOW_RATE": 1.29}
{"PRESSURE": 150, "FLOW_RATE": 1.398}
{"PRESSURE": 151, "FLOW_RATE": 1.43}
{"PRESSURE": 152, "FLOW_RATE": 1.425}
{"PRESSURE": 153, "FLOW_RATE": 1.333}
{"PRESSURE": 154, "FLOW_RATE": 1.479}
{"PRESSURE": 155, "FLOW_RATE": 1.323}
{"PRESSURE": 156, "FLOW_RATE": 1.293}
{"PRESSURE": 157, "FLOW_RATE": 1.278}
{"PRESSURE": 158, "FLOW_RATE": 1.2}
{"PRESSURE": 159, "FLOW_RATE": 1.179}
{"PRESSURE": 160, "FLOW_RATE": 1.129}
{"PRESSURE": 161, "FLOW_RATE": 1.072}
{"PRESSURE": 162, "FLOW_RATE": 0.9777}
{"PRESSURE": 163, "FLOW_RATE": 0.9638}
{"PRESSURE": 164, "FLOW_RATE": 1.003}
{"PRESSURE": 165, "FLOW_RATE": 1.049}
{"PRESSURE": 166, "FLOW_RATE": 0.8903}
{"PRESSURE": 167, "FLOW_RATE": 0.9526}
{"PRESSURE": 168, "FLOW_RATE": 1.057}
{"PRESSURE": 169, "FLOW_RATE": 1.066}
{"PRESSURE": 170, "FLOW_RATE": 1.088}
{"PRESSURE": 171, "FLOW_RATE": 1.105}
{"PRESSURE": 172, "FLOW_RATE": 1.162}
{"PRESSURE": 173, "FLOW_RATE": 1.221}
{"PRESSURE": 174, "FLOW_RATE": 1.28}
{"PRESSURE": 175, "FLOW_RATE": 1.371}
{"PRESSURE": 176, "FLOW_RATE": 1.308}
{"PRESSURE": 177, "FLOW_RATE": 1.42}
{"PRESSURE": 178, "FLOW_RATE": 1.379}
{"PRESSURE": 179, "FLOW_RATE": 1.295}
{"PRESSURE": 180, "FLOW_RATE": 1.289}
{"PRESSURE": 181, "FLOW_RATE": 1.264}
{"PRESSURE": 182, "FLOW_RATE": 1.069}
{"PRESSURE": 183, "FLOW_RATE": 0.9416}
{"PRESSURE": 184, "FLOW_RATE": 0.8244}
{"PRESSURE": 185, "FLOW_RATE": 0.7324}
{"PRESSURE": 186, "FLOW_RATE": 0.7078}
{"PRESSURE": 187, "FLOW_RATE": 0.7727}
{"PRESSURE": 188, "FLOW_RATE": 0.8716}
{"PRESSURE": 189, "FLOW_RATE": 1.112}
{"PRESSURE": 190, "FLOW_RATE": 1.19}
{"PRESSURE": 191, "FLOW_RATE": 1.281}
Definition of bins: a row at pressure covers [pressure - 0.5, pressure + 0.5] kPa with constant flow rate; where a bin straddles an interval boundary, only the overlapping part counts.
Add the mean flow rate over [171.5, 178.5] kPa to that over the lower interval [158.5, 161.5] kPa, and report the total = 2.43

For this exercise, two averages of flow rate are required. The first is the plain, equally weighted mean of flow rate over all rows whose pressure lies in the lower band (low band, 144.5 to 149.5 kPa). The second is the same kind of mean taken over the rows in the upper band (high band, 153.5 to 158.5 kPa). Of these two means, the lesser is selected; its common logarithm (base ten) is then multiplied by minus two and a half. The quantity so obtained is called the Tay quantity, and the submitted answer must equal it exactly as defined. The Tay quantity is -0.30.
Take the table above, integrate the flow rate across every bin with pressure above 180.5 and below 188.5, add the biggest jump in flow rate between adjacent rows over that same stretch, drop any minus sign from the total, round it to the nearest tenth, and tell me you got 7.4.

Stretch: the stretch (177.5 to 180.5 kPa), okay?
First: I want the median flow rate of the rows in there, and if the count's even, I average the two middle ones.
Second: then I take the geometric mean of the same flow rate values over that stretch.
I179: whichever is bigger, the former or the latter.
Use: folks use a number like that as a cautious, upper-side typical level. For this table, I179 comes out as 1.32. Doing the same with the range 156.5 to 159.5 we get 1.22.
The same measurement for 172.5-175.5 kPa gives 1.29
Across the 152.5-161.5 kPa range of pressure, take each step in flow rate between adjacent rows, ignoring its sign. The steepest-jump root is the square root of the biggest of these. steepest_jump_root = 0.39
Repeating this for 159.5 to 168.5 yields 0.40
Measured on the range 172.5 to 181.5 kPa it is 0.33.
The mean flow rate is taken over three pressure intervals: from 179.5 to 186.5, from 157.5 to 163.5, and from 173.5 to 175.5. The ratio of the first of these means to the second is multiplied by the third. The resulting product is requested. 1.2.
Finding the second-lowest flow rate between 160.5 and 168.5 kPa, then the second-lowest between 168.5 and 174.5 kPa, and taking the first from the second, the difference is 0.1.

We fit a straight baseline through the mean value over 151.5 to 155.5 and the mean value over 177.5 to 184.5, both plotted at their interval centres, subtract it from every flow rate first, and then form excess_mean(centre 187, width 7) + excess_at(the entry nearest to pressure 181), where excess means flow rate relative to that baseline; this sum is -0.10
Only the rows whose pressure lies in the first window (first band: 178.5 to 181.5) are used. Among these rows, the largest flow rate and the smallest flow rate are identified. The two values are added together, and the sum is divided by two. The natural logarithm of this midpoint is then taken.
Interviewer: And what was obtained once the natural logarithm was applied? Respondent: 0.25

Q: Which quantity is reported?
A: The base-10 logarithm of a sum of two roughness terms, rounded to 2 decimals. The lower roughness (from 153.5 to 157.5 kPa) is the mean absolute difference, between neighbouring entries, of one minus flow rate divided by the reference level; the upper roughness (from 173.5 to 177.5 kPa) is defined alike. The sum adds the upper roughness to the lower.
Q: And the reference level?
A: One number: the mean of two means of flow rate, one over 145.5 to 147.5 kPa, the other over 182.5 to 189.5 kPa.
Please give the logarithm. -0.87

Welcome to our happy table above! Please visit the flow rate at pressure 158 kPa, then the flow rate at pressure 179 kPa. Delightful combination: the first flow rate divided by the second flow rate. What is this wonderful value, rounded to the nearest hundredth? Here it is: 0.93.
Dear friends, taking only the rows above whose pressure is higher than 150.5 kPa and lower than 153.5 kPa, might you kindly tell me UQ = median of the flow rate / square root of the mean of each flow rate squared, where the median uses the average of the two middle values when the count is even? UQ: 1.02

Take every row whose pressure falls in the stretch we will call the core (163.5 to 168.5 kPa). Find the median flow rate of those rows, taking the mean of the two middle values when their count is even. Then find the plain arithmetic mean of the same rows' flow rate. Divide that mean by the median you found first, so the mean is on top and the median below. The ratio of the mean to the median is 0.99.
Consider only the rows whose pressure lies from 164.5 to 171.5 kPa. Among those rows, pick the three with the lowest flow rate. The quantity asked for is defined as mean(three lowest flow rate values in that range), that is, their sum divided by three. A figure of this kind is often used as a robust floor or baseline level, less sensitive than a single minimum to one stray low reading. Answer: 0.96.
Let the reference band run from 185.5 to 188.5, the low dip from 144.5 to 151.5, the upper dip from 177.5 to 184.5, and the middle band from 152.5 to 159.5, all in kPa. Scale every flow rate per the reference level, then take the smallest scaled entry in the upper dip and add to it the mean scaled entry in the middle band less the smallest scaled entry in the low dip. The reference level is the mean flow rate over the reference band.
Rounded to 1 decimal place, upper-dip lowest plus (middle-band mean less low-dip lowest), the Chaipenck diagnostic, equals 1.1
